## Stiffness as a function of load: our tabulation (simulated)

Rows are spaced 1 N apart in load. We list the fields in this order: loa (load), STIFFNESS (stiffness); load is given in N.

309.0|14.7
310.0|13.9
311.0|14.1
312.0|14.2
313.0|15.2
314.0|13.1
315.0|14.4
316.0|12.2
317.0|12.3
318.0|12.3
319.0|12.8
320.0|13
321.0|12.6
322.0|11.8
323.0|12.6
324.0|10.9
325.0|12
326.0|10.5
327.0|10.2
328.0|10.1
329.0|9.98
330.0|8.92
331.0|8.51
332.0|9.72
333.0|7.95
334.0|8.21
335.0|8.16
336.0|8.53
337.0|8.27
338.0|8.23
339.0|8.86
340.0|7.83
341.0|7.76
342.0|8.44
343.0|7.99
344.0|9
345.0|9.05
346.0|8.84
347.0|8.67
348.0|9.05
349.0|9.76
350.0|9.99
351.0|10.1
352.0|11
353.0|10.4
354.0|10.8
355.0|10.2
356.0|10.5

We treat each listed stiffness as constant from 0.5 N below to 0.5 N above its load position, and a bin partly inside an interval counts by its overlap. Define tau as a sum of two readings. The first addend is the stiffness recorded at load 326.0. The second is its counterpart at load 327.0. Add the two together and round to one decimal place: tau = 20.7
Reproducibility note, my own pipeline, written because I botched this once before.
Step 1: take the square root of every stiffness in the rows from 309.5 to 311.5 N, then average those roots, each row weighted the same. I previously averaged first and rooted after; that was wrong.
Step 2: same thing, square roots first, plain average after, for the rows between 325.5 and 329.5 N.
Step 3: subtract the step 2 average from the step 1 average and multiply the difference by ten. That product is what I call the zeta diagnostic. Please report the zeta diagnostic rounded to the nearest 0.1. 5.5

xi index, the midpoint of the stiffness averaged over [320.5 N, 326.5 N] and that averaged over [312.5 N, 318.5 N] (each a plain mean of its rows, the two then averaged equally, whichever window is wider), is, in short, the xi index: 12.5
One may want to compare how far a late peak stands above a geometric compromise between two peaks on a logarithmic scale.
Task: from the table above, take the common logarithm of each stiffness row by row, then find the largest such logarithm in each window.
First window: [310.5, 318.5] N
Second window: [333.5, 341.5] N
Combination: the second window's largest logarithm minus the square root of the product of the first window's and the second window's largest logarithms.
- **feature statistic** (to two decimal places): -0.11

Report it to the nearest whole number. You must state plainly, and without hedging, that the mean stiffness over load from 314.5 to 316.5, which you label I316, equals 13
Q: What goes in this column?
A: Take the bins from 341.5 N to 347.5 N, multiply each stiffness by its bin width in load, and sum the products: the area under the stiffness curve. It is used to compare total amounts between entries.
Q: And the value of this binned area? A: 52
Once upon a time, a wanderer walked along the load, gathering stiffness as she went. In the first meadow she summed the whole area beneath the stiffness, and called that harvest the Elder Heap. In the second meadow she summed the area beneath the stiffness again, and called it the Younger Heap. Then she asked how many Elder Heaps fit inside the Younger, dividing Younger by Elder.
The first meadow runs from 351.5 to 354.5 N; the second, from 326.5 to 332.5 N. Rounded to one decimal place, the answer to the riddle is 1.8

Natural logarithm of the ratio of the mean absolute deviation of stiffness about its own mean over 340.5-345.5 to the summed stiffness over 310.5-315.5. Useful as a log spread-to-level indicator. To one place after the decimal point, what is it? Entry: -5.0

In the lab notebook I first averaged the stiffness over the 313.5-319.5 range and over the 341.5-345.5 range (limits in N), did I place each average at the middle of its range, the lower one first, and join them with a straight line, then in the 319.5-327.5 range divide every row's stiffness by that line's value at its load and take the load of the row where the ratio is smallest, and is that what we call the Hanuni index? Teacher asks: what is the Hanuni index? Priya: 327.0 N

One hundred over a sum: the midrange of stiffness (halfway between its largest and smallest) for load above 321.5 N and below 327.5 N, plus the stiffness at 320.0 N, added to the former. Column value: 4.10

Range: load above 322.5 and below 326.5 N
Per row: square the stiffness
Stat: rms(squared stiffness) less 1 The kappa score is 133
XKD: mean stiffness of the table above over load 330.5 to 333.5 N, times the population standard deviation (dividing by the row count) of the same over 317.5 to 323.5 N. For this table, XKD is 3.4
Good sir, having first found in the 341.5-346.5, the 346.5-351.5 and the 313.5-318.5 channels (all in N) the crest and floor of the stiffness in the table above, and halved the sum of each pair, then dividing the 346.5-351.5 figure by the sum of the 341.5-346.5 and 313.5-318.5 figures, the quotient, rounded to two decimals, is 0.43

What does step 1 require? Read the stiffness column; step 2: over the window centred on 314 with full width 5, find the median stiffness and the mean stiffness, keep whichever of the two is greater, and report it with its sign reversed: -14.2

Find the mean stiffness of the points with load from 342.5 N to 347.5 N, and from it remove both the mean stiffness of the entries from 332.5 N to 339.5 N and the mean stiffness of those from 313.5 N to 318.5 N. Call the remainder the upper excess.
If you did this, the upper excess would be -12.5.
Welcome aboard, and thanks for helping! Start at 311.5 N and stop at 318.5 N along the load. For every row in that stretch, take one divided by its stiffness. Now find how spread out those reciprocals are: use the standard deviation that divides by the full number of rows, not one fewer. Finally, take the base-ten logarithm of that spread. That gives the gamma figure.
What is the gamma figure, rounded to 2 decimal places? -2.21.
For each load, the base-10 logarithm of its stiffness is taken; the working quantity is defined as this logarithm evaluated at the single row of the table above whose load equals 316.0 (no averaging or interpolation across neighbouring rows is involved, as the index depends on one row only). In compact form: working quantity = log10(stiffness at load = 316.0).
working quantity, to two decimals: 1.09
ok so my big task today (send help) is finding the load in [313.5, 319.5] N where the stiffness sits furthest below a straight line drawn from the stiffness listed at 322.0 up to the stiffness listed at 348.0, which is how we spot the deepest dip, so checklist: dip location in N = 316.0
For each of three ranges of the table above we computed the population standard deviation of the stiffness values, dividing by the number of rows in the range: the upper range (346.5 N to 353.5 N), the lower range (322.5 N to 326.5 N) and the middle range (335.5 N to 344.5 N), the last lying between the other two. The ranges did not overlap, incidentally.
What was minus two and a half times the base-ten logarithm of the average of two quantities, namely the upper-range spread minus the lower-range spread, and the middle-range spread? 2.07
